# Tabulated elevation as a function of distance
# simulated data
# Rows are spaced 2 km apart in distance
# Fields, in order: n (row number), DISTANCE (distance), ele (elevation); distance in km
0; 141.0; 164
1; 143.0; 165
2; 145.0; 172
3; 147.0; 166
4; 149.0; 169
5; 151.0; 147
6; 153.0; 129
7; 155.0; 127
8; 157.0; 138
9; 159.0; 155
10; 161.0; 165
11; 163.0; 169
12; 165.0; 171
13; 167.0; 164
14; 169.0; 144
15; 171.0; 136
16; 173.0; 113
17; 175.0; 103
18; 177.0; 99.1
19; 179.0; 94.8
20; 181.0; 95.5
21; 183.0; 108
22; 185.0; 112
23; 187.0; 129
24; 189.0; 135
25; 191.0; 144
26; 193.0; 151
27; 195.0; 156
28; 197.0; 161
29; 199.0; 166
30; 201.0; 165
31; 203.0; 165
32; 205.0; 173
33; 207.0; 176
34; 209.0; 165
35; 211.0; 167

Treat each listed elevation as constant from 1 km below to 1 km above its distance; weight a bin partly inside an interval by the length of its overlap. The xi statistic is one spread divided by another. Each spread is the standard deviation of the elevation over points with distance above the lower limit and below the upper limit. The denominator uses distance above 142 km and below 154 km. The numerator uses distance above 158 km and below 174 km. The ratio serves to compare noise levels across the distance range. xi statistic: 1.2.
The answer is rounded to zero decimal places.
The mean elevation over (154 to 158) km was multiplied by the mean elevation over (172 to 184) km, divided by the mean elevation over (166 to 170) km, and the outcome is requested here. 88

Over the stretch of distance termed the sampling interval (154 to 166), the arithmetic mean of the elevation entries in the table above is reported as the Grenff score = 154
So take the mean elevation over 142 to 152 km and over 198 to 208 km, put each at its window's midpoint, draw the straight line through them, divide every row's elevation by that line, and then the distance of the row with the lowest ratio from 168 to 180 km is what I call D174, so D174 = 179.0 km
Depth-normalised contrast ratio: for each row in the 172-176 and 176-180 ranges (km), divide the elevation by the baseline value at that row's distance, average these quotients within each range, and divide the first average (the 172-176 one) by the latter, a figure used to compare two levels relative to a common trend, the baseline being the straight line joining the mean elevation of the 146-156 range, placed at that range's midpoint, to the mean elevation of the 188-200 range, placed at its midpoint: 1.12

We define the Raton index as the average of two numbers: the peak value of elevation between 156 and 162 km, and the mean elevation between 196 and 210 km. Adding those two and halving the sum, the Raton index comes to 166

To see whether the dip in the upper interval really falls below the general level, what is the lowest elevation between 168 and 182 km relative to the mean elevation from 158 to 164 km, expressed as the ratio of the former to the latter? 0.58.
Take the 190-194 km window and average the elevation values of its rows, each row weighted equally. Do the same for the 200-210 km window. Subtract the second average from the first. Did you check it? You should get -21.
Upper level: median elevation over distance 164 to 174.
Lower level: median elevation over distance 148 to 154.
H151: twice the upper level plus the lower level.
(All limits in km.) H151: 435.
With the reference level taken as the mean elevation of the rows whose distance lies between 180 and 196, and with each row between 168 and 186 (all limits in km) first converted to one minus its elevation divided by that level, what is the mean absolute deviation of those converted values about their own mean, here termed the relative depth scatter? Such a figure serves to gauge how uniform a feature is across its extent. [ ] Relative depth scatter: 0.100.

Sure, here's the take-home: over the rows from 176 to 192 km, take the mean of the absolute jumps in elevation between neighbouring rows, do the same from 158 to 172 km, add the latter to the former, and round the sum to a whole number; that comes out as 16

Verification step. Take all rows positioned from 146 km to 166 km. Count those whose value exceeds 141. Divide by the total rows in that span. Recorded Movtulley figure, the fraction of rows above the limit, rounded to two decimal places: 0.70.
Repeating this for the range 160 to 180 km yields 0.50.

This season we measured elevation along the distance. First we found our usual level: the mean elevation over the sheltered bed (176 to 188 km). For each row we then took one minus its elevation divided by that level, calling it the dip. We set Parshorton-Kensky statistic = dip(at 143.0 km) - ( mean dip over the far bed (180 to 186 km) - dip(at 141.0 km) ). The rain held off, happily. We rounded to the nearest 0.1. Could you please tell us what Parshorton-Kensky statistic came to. -1.1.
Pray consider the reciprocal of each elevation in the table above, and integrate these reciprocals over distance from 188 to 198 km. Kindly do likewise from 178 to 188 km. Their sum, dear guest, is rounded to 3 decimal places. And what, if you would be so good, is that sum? 0.161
